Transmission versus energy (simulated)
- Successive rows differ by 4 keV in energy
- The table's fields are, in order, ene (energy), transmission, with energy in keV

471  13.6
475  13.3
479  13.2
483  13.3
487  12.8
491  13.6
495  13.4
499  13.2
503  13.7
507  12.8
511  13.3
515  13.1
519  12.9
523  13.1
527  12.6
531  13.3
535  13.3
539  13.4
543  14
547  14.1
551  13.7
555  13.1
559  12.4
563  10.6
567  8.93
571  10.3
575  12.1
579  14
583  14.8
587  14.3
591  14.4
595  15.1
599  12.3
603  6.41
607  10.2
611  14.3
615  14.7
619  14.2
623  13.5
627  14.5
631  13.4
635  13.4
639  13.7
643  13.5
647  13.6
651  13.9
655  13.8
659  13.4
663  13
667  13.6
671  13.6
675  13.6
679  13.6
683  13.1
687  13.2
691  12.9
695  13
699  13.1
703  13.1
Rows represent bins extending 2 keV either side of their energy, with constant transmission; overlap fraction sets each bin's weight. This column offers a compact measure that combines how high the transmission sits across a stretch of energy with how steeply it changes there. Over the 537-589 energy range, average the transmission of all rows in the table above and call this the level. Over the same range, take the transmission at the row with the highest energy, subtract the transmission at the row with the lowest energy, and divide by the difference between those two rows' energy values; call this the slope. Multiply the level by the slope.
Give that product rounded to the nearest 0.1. 0.2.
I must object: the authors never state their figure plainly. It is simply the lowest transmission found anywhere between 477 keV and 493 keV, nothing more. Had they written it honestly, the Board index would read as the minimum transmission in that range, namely 12.8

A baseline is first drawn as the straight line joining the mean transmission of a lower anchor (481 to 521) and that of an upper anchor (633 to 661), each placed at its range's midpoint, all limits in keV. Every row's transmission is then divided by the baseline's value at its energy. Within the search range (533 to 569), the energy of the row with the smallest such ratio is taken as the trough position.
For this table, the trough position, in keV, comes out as 567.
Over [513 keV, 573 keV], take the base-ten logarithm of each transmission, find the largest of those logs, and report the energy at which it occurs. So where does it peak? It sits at 547 keV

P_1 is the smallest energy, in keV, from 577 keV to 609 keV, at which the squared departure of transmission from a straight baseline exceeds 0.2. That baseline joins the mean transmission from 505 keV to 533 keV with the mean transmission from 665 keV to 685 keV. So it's 579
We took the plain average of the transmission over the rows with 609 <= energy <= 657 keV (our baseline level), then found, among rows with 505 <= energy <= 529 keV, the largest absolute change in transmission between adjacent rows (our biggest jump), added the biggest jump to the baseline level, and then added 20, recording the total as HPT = 34.4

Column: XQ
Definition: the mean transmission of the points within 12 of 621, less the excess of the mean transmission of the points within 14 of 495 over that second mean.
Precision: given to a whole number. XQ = 15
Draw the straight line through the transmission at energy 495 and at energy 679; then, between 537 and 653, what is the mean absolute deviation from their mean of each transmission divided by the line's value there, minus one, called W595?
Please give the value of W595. 0.11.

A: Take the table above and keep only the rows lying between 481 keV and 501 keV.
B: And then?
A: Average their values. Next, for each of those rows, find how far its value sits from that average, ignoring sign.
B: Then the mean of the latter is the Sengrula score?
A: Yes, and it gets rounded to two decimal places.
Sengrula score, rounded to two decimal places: 0.21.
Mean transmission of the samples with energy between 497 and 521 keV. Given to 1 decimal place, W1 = 13.2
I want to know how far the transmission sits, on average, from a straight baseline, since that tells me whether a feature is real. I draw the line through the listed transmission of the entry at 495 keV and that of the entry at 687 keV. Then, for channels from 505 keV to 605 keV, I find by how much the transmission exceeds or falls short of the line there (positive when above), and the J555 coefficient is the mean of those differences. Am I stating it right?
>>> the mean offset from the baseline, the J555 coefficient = -0.60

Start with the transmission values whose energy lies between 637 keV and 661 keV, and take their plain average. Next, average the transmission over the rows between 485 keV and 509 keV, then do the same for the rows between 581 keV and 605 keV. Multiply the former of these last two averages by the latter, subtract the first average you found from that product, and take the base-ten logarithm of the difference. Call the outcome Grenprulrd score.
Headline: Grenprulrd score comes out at 2.20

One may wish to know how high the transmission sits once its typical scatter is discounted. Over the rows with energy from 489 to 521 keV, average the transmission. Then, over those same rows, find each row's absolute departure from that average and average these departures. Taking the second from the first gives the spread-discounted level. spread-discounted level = 13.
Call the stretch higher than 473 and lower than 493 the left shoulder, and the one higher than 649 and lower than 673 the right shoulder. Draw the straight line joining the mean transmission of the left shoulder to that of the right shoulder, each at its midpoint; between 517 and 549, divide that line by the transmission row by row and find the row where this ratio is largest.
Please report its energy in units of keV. 527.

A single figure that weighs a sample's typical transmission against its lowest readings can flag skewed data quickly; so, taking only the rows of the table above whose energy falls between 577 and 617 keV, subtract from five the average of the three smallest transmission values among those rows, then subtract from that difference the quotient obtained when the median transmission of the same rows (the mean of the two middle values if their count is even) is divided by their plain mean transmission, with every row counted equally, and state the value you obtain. -5.7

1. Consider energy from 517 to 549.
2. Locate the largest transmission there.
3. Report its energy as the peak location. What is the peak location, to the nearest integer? 547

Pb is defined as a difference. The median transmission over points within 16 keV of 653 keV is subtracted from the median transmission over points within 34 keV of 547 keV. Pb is -0.5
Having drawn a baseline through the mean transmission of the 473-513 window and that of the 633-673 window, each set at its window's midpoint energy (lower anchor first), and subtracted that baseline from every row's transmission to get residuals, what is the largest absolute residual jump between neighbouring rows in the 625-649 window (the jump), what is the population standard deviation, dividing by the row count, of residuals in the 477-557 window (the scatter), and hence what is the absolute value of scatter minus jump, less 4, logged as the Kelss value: -3.26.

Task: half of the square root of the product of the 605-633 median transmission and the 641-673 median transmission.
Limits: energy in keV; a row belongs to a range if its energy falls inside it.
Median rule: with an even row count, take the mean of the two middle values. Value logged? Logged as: 6.9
